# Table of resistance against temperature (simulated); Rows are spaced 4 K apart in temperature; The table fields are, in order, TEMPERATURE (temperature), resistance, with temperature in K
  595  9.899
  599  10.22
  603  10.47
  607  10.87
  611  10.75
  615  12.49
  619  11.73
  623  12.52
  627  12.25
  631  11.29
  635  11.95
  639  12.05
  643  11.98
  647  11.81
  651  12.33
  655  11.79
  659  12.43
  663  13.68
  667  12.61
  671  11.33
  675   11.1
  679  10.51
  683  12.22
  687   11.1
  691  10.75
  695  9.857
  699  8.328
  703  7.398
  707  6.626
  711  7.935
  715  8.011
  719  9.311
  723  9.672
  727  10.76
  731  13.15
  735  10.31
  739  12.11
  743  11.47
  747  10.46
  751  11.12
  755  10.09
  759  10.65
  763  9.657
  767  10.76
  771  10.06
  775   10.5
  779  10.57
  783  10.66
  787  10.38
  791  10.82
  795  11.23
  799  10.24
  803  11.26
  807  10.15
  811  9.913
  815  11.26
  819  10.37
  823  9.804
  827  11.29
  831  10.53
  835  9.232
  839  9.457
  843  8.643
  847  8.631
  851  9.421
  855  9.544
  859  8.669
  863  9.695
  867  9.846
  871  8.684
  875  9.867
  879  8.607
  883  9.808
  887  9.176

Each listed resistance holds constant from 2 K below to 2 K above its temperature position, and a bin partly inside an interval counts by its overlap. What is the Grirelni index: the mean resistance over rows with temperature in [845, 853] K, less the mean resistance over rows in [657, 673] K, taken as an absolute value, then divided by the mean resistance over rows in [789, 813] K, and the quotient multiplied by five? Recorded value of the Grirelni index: 1.6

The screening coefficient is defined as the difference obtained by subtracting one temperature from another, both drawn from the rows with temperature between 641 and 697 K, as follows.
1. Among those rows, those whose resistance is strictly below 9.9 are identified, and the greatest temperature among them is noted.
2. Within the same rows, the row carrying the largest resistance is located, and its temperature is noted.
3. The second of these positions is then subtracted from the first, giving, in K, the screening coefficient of 32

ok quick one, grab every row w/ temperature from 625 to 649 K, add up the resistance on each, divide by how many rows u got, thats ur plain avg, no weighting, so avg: 11.9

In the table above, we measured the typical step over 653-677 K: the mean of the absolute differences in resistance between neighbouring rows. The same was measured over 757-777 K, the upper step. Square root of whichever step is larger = 0.95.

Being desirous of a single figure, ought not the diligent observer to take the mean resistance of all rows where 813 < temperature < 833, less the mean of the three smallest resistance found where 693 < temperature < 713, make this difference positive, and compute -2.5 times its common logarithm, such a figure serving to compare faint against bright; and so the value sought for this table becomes -1.3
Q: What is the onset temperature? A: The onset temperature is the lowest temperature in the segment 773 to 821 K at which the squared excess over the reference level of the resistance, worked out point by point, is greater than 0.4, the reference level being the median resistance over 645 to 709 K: 775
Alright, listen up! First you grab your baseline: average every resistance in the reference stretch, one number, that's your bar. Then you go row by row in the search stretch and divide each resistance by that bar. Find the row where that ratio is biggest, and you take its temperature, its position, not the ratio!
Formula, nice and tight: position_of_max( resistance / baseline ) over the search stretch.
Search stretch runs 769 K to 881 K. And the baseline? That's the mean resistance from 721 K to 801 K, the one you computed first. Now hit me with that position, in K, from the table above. 827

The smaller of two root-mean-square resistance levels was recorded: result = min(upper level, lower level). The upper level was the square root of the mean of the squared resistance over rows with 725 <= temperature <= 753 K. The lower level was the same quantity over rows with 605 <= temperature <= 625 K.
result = 11.4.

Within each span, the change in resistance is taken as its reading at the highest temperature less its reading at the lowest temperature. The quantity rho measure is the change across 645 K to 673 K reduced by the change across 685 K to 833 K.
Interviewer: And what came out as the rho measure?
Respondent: 0.1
